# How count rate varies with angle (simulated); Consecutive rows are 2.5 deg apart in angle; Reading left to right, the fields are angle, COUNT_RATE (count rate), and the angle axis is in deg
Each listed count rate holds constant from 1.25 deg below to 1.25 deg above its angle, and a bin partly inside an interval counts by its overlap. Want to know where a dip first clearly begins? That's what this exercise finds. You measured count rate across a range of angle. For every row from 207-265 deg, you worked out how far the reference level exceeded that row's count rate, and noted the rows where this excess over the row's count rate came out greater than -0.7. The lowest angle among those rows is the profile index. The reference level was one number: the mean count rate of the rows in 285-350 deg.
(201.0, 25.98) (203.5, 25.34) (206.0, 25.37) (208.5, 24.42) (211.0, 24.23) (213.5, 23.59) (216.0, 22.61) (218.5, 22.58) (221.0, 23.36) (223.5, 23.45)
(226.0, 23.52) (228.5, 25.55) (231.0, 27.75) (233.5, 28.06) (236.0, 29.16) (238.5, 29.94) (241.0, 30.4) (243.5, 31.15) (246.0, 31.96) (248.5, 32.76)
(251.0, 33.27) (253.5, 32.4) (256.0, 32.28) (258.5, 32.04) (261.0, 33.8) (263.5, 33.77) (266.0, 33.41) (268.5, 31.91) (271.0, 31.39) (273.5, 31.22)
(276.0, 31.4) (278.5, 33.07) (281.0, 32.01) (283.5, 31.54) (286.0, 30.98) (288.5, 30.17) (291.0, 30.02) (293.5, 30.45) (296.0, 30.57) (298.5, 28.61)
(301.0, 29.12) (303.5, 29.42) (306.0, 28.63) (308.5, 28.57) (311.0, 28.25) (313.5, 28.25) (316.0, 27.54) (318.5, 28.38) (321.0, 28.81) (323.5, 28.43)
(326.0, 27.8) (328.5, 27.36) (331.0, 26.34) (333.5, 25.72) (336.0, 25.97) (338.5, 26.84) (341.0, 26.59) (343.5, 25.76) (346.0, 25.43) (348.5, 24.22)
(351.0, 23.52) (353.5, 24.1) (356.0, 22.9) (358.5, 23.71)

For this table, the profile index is 208.5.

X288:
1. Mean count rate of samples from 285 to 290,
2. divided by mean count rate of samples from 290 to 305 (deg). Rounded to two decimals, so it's 1.03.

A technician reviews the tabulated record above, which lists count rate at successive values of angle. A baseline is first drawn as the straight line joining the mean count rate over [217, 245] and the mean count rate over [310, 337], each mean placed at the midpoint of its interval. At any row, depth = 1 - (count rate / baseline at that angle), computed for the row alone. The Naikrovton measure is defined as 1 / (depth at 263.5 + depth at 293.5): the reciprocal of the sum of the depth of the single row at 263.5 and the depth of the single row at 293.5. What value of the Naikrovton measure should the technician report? -2.8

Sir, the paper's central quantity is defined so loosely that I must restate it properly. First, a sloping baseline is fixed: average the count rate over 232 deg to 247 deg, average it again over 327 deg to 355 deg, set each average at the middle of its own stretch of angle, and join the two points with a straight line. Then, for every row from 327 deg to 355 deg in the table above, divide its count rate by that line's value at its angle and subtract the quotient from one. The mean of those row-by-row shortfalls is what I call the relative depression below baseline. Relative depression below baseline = 0.000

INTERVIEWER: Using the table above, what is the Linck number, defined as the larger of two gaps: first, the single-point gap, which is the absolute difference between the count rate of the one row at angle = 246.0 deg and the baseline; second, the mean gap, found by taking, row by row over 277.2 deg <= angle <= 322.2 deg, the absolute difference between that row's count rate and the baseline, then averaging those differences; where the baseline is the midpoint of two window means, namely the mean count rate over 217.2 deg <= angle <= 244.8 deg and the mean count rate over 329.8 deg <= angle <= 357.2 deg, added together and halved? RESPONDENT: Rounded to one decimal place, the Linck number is 5.9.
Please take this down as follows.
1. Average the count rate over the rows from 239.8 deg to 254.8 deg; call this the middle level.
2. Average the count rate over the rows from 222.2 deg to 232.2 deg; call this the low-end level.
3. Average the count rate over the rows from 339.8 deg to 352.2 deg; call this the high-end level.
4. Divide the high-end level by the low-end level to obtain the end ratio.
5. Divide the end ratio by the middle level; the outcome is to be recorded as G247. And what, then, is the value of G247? 0.031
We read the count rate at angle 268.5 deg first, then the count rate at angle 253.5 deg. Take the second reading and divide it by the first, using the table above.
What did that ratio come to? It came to 1.02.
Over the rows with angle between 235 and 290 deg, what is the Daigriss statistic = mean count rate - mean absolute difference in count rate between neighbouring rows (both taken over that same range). 31.1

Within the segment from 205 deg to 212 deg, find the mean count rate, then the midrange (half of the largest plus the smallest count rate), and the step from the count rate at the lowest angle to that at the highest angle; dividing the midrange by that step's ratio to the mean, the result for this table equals -537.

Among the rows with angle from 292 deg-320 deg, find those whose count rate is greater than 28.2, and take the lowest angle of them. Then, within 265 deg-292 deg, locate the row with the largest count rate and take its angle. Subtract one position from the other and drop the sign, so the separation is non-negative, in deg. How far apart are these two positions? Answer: 27.5 deg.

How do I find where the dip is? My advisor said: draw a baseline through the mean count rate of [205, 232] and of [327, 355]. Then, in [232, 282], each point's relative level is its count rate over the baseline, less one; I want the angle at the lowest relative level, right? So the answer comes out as 233.5 deg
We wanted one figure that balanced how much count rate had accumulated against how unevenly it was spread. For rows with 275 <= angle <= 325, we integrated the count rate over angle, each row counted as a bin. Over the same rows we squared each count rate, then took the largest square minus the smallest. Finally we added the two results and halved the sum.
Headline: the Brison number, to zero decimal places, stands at 910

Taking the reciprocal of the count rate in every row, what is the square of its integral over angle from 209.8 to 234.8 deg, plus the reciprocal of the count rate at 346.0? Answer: 1.1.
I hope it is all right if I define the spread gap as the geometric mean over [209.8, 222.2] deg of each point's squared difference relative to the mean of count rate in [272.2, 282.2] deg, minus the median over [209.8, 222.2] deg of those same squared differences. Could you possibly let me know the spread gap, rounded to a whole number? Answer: 1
